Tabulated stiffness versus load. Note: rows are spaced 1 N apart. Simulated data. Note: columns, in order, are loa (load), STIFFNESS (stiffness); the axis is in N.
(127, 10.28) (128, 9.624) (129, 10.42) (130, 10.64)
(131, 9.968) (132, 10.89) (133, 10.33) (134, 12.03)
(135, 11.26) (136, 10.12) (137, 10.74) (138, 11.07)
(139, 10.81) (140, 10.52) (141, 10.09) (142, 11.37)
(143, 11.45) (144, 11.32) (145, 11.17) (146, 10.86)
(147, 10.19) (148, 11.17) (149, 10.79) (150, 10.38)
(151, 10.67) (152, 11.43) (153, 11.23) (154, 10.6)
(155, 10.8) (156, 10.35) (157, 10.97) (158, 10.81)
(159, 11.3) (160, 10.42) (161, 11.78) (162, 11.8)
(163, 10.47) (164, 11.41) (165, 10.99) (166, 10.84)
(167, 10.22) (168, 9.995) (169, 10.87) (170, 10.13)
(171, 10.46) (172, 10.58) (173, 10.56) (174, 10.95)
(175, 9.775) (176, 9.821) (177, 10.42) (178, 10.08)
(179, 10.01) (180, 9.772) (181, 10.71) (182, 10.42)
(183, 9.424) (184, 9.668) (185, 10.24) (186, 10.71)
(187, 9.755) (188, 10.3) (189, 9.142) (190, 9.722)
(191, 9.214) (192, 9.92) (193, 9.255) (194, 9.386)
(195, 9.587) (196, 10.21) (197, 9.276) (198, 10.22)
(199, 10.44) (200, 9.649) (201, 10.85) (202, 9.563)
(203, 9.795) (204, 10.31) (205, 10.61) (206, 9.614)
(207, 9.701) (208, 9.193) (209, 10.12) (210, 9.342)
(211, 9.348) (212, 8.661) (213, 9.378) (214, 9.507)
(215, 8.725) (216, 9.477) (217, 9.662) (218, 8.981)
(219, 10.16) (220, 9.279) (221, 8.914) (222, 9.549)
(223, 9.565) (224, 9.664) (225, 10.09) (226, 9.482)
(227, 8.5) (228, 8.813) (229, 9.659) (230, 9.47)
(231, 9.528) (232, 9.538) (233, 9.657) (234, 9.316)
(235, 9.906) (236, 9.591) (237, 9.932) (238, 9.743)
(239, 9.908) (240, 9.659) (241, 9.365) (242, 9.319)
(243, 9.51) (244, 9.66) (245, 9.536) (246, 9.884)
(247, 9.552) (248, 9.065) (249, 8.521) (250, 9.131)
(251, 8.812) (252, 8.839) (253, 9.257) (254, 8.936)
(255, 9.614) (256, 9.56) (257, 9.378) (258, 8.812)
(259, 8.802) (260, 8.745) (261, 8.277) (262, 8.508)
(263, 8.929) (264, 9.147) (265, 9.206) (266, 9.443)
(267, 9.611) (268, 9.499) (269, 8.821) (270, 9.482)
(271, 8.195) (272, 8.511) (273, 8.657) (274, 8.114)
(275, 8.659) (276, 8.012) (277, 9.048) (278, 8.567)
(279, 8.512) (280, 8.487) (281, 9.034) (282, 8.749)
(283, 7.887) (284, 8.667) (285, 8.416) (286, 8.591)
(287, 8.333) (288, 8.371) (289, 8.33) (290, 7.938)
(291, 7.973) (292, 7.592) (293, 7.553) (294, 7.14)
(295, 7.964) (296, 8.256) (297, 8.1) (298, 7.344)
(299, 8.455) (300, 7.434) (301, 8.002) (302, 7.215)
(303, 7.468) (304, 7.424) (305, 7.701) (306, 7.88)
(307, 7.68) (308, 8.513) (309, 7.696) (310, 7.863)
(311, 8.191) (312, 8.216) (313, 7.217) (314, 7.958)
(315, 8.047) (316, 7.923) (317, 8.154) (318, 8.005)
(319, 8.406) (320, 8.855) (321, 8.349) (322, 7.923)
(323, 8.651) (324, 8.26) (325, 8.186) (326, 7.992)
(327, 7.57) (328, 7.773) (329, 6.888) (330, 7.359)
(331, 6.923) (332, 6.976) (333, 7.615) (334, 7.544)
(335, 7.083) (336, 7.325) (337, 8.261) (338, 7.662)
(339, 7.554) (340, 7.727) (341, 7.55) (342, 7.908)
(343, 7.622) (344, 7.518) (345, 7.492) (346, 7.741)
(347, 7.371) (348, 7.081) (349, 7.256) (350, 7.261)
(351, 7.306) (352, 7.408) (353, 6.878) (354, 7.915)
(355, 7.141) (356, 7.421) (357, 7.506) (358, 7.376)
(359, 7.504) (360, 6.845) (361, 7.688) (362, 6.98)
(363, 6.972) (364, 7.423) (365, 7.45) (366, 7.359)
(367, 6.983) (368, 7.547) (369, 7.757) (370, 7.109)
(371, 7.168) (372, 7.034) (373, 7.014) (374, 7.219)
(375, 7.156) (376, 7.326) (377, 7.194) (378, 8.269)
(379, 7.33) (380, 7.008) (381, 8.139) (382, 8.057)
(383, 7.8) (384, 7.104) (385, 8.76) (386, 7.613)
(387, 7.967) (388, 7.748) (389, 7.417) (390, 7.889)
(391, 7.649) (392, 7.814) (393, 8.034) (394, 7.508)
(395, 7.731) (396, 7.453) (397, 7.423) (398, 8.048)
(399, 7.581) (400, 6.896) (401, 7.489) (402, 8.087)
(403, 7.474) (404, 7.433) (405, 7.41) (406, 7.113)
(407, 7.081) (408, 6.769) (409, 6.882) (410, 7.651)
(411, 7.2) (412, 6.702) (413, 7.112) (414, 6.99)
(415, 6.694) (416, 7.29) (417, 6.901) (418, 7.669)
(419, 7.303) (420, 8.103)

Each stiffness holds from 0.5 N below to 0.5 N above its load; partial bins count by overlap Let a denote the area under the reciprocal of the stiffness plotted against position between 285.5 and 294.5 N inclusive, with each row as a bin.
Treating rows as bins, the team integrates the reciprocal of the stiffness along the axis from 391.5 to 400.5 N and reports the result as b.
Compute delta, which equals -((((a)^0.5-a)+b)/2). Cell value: -0.56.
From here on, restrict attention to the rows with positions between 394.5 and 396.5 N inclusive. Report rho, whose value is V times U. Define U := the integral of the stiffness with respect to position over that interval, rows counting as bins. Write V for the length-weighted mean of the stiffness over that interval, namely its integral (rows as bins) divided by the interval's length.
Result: 115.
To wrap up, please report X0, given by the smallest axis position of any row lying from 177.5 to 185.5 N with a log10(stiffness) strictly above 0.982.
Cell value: 178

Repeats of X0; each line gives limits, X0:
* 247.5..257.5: 255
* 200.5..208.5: 201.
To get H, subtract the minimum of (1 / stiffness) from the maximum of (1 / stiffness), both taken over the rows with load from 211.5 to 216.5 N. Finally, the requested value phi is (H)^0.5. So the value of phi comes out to 0.101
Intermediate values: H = 0.0103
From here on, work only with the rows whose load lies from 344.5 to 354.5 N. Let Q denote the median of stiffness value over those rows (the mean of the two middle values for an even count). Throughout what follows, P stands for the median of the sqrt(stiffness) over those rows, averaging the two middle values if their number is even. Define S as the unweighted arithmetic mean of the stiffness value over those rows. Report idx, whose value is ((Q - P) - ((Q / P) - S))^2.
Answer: 86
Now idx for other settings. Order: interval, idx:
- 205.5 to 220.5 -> 160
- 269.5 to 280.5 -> 126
